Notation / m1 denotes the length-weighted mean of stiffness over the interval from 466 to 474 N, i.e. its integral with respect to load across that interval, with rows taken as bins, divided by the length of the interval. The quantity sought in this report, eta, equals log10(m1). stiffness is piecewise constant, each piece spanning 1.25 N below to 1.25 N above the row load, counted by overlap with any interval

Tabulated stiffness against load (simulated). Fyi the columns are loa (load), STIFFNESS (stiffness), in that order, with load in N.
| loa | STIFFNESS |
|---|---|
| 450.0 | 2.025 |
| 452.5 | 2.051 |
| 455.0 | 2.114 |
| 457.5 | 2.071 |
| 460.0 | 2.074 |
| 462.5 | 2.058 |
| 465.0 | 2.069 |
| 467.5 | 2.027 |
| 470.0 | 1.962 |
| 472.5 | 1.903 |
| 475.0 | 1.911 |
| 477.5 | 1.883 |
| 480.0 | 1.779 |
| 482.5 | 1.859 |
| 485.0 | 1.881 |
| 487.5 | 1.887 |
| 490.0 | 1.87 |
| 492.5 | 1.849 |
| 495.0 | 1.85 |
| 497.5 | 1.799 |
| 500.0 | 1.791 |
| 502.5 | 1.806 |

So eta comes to 0.294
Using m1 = 1.97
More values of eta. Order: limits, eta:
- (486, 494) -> 0.271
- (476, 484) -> 0.266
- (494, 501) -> 0.258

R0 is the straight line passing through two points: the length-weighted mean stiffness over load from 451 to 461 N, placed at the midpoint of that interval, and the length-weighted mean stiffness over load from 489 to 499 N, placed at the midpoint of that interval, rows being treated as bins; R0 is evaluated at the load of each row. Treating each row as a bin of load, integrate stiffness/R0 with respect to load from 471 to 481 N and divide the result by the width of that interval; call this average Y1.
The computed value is 0.96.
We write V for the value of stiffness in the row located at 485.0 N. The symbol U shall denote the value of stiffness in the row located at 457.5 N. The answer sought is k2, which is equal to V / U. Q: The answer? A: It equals 0.91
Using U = 2.071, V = 1.881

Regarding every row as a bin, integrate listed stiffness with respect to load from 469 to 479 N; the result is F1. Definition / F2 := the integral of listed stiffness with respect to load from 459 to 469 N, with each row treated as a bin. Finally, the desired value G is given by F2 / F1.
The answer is 1.1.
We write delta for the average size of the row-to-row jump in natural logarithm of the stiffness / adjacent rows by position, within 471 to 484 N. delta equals 0.030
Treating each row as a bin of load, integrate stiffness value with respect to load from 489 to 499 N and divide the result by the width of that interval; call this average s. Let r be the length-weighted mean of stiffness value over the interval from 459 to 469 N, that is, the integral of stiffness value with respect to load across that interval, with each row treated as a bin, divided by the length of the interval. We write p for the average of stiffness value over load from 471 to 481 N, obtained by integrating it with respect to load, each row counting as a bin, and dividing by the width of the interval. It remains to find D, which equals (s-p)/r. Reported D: -0.016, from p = 1.87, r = 2.05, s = 1.840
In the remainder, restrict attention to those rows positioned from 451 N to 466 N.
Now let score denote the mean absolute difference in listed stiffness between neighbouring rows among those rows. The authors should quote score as 0.027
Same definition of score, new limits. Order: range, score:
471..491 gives 0.038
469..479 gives 0.032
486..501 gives 0.020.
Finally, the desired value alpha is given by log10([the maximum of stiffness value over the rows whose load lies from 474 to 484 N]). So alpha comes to 0.28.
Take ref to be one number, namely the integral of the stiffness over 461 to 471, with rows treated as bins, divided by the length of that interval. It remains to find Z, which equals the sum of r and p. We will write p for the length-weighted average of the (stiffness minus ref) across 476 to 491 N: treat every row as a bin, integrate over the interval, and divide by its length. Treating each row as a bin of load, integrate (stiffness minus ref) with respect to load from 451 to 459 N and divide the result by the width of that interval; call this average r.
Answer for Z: -0.13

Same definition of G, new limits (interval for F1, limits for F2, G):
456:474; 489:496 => 0.4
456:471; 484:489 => 0.3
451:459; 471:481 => 1.1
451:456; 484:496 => 2.2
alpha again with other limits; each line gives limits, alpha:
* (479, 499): 0.28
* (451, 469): 0.33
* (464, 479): 0.32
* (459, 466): 0.32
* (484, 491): 0.28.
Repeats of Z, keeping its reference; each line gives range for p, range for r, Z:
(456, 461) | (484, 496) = -0.12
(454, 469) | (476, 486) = -0.15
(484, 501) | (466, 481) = -0.30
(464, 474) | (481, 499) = -0.22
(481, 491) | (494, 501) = -0.38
